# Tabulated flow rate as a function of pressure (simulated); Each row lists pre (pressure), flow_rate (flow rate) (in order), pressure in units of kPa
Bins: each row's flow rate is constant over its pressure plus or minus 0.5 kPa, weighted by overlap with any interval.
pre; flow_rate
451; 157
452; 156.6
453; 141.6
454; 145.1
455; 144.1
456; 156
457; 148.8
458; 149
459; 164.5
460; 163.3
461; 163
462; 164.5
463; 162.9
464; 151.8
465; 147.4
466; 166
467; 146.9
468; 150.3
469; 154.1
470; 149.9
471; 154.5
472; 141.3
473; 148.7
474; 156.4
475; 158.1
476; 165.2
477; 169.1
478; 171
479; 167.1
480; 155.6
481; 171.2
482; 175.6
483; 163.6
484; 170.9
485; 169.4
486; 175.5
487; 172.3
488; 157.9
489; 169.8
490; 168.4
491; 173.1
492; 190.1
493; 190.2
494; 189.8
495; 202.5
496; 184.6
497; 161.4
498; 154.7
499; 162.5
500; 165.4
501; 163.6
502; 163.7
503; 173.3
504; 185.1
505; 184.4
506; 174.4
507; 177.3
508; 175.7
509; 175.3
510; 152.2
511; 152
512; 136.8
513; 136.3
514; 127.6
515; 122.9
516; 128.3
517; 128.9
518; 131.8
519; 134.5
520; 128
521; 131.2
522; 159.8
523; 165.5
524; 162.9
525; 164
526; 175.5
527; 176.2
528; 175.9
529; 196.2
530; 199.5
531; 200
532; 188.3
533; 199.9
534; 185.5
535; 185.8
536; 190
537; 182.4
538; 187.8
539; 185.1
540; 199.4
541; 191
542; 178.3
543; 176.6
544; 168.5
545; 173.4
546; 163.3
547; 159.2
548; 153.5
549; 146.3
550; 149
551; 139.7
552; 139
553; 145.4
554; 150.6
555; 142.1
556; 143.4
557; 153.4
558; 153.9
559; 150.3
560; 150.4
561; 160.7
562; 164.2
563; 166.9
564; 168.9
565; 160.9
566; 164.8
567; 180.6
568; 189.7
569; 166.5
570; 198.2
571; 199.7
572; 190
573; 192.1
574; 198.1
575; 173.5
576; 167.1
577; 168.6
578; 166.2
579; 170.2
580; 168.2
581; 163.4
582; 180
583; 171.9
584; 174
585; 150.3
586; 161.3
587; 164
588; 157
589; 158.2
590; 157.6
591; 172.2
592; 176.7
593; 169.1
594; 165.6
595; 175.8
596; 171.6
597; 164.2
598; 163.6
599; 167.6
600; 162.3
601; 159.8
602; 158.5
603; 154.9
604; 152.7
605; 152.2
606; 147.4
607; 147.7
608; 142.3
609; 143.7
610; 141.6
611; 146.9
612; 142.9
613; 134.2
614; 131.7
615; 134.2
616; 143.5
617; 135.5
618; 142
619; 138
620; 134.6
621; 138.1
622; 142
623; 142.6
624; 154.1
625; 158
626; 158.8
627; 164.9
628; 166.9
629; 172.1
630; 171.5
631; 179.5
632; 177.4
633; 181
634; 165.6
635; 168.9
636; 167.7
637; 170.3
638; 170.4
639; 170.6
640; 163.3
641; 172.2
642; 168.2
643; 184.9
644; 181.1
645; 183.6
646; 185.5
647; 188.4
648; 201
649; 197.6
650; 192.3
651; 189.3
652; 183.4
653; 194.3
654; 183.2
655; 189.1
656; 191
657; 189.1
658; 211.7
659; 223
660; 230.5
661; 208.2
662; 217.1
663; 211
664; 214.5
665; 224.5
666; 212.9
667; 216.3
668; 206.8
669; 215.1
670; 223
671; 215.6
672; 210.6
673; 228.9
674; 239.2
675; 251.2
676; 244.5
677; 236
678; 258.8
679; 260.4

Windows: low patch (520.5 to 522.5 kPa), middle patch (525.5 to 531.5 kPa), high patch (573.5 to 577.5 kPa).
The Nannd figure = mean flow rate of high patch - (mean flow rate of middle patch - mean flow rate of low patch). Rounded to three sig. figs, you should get 135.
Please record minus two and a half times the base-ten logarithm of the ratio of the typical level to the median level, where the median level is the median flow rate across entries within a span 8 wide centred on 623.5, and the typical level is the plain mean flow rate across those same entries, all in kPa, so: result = -0.006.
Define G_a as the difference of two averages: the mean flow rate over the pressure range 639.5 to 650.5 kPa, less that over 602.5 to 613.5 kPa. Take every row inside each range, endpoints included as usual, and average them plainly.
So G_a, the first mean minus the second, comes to 37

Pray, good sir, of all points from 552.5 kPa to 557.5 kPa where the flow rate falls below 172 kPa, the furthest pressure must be 557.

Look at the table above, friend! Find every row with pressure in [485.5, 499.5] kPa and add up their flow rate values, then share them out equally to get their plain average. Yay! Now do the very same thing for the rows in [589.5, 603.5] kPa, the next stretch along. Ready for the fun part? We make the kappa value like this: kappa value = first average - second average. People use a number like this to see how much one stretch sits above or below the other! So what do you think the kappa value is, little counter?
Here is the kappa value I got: 10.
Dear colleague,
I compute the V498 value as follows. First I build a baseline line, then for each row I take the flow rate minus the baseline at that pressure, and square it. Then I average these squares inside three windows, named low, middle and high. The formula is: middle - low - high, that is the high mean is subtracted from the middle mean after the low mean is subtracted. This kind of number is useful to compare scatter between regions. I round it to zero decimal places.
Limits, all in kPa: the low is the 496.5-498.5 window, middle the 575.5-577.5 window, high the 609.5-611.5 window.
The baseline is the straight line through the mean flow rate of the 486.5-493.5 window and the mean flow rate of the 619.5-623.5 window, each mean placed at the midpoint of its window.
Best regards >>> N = 40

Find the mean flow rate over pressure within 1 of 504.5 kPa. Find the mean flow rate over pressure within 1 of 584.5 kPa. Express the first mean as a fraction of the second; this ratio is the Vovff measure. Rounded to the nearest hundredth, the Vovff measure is 1.14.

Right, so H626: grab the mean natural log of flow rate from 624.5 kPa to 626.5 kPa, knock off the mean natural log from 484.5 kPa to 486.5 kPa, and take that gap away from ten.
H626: 10.08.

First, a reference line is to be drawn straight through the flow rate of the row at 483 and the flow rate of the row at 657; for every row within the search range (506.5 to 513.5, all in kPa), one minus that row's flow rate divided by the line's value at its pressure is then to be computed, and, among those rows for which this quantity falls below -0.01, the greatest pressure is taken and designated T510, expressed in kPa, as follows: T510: 509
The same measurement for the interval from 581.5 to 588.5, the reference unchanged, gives 582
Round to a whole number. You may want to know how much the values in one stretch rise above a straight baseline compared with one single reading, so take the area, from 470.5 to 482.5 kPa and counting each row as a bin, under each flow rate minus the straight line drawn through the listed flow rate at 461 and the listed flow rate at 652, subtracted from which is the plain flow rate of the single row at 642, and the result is -210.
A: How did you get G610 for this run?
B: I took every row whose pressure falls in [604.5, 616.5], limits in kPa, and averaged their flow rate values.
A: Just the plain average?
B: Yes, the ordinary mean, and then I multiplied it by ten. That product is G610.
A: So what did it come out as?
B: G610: 1424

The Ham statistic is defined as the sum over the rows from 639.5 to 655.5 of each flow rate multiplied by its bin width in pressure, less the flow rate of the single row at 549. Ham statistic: 2811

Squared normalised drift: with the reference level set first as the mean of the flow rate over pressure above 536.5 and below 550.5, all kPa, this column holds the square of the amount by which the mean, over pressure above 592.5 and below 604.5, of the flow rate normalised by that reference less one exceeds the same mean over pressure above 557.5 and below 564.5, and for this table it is 0.00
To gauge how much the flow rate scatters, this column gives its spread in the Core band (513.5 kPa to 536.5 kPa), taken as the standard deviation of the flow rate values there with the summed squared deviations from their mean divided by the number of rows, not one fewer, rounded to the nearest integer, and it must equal 27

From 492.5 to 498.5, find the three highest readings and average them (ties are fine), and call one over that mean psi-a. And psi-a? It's 0.0052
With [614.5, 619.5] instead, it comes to 0.0071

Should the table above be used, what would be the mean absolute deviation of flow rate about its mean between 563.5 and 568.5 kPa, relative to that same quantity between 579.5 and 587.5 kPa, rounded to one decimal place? 1.4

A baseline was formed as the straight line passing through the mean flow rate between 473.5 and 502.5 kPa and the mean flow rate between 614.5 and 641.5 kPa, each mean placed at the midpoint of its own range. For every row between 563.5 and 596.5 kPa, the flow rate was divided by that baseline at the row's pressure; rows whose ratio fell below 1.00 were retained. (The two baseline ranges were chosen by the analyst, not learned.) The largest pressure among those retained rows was 590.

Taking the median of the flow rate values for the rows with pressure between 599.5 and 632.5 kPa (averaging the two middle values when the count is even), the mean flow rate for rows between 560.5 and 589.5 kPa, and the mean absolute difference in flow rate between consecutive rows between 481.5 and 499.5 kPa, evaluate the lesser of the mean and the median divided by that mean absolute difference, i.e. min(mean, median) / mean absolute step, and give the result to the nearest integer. 17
